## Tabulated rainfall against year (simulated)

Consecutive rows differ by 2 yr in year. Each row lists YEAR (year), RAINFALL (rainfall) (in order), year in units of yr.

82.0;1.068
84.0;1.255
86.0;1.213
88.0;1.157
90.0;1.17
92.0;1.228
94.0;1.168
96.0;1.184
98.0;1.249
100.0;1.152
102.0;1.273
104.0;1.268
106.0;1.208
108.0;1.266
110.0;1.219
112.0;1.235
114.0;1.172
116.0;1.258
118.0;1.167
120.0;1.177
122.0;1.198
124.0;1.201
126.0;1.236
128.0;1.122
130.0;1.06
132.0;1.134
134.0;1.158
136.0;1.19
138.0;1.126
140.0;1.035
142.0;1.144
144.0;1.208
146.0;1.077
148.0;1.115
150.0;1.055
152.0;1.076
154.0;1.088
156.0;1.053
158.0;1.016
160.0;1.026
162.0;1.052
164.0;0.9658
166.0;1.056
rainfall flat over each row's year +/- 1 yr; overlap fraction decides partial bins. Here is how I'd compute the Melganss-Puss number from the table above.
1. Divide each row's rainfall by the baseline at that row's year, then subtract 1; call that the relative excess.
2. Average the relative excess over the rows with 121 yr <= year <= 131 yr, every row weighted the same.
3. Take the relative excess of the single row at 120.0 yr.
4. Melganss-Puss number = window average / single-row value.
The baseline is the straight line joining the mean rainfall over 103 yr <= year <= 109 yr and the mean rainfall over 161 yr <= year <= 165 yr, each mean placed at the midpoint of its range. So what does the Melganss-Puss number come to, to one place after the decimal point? 0.1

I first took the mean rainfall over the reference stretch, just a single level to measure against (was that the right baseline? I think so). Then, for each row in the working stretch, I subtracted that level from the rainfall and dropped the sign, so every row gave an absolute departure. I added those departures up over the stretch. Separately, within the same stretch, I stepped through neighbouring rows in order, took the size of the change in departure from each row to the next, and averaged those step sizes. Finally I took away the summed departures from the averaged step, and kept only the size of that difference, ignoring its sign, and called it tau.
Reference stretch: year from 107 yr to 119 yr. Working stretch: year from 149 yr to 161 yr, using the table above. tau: 1.0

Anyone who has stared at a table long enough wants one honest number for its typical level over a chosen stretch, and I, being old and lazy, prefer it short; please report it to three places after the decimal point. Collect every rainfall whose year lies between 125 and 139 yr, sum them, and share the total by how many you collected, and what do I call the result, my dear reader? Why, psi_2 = 1.147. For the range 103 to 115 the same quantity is 1.228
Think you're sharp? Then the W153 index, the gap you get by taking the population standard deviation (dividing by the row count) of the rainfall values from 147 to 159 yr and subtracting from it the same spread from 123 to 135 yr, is -0.026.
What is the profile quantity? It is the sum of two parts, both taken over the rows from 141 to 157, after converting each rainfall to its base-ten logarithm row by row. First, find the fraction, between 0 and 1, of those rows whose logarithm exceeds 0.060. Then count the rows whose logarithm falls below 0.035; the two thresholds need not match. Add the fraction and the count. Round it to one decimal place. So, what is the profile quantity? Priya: 4.1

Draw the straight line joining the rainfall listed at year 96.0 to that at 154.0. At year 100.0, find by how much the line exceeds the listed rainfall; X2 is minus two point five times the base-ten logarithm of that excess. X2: 4.0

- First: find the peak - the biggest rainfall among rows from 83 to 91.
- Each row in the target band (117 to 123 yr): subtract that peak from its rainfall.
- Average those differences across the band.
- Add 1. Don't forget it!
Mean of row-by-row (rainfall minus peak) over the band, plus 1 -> 0.93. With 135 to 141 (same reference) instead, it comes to 0.86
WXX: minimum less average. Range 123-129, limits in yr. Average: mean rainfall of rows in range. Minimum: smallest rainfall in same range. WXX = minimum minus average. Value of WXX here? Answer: -0.064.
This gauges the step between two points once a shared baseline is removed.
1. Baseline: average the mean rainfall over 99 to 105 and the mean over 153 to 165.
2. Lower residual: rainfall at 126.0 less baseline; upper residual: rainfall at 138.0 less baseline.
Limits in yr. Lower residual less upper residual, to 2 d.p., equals 0.11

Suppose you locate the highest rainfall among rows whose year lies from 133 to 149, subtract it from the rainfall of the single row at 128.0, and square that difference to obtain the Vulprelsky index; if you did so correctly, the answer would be 0.0074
